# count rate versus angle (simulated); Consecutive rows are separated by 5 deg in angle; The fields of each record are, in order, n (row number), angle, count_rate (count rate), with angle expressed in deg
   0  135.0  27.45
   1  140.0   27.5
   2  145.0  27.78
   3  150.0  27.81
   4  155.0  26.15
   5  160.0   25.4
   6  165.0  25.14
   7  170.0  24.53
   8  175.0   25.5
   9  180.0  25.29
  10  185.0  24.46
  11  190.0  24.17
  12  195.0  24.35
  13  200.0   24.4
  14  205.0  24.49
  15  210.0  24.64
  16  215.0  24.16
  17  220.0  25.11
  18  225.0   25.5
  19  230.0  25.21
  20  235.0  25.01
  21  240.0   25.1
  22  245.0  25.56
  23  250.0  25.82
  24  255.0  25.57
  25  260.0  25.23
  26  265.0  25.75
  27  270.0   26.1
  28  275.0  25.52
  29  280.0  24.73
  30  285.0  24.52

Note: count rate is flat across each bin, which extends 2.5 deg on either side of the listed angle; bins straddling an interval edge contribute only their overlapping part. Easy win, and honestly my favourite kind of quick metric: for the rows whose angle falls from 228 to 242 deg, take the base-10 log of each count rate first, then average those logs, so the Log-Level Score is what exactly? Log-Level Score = 1.40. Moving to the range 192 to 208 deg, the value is 1.39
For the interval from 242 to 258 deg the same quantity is 1.41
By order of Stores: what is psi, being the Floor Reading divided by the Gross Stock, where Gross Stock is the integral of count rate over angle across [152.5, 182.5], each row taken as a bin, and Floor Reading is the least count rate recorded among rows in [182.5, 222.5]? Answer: 0.032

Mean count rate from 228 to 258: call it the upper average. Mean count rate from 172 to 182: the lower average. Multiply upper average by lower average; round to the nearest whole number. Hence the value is 644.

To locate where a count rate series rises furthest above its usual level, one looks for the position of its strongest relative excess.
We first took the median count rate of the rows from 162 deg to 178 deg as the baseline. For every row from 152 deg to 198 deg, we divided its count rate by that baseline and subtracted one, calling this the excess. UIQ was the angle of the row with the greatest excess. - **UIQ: 155.0 deg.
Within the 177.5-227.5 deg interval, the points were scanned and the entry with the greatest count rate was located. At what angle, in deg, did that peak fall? 225.0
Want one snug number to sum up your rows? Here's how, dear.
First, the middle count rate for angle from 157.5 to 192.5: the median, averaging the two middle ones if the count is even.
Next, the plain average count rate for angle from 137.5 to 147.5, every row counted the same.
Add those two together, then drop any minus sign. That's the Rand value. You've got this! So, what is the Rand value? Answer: 52.8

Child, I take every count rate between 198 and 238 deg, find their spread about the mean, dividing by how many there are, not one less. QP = 0.431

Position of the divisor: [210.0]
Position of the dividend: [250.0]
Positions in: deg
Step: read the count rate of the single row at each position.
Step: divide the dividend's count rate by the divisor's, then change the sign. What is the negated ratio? -1.048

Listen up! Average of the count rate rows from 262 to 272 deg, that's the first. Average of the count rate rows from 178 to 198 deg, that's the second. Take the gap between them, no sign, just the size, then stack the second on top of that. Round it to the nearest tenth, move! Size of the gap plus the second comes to 25.9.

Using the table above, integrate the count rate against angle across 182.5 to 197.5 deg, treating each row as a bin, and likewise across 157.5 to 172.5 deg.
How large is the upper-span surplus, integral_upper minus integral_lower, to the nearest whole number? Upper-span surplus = -10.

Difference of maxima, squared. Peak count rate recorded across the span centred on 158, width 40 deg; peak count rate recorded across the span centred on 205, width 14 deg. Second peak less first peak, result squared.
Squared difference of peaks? 10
